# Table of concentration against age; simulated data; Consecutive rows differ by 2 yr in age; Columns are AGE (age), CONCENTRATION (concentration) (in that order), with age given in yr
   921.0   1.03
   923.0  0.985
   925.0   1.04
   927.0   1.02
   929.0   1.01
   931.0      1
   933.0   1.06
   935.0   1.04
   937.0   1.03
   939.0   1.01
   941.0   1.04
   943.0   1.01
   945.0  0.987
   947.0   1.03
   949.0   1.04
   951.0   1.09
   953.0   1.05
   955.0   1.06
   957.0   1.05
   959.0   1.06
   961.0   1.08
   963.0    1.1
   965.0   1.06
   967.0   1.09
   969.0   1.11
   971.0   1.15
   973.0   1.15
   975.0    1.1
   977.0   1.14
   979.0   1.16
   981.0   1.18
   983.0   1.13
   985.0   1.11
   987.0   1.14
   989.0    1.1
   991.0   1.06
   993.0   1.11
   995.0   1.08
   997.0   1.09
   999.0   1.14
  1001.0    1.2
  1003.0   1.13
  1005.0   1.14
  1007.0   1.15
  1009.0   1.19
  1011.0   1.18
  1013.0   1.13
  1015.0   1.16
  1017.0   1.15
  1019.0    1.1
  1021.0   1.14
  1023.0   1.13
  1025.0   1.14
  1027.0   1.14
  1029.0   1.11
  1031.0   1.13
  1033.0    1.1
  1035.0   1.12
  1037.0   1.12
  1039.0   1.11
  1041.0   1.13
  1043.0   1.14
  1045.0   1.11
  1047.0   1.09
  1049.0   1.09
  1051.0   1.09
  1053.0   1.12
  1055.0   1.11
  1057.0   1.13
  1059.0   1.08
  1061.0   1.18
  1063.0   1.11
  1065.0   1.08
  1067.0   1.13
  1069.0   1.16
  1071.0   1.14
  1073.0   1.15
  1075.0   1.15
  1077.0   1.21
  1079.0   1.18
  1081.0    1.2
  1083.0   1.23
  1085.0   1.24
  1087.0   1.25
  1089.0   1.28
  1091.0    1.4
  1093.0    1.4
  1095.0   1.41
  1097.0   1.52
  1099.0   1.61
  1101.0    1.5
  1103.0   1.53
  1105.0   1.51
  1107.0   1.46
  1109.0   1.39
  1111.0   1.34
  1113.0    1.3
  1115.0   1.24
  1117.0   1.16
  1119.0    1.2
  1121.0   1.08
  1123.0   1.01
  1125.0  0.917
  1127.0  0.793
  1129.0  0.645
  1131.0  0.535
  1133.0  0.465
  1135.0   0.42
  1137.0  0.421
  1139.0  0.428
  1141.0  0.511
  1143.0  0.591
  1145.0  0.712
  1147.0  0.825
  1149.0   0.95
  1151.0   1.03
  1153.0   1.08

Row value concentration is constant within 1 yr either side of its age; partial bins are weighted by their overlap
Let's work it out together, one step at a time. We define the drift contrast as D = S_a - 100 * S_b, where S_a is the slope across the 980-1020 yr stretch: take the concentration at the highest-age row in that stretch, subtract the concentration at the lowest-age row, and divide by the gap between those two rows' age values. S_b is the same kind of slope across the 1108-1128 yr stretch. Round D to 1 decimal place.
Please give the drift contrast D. 3.3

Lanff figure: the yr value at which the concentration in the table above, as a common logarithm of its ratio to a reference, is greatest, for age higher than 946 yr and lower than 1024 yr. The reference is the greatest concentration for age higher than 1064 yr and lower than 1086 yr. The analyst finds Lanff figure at 1001.0 yr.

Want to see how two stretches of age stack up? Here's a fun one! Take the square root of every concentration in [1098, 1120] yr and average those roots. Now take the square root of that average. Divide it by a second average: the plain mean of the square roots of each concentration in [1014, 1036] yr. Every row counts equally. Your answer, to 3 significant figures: 1.02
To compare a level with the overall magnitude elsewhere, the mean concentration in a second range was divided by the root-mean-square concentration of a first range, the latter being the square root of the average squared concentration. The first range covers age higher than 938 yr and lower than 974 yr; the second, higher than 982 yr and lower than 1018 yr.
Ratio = 1.06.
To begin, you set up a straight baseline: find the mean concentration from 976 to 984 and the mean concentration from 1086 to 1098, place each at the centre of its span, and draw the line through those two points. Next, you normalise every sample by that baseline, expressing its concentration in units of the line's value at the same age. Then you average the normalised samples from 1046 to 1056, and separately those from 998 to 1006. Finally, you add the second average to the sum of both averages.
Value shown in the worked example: 2.78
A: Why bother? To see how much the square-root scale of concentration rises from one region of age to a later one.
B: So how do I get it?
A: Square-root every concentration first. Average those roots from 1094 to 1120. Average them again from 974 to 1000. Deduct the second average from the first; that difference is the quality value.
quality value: 0.12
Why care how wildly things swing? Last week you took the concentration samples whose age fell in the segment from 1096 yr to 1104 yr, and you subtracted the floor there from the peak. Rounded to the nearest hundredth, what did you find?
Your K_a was 0.11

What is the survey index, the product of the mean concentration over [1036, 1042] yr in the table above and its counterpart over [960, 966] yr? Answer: 1.21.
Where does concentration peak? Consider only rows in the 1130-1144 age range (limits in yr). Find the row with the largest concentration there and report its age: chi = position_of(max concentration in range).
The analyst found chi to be 1143.0 yr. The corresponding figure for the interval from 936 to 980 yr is 979.0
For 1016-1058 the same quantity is 1017.0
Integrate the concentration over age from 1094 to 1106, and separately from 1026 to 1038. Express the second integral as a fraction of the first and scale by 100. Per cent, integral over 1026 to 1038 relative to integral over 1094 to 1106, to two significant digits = 74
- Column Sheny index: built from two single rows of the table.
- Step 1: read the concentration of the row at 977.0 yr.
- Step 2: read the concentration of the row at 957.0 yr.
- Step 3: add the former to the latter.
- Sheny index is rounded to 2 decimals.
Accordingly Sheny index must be 2.19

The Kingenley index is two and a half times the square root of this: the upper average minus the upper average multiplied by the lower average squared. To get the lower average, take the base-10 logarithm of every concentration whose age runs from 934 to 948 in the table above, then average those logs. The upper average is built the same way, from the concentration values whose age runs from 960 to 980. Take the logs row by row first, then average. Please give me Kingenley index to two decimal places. 0.54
